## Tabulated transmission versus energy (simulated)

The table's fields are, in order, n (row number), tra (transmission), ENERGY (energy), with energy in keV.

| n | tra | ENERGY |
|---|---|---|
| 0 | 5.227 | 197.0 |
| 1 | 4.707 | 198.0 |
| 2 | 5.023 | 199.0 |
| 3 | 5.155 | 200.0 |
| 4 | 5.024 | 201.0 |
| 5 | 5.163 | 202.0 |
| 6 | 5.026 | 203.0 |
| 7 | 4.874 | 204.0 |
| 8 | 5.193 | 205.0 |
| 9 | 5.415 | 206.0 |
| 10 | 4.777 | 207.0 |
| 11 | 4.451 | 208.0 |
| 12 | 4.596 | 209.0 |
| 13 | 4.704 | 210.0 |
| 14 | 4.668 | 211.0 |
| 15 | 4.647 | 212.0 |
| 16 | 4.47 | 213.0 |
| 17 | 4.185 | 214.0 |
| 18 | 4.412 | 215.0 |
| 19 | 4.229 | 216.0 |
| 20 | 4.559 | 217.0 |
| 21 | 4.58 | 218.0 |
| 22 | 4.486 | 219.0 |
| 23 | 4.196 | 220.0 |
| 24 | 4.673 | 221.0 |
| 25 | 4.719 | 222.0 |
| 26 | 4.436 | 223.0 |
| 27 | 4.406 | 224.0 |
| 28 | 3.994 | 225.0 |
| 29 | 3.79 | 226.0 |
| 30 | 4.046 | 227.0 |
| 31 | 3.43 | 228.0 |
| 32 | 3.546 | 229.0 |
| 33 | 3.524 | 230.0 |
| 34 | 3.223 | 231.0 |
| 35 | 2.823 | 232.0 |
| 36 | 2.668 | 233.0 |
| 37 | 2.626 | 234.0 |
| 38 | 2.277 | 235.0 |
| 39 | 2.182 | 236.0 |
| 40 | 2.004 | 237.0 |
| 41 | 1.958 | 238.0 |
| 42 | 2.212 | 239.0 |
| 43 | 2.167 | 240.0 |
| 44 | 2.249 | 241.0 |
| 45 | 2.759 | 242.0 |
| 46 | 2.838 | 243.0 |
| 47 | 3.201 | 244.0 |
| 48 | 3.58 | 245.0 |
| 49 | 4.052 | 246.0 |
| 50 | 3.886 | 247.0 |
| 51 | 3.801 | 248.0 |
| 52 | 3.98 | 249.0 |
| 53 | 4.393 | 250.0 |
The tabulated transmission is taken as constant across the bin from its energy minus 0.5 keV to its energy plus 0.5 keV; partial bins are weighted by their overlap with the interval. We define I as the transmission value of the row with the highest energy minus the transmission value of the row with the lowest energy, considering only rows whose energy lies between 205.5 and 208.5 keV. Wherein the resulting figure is -0.96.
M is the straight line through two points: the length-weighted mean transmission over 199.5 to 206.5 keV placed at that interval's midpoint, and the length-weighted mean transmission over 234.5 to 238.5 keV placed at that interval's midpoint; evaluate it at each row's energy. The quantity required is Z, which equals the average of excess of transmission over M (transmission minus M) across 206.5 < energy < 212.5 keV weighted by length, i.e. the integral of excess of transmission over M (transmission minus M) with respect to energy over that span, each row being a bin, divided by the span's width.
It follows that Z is 0.10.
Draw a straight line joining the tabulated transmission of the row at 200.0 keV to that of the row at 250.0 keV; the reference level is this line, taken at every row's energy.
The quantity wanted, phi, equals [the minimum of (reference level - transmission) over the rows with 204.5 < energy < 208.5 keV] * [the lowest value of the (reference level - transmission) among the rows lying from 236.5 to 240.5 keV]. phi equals -0.83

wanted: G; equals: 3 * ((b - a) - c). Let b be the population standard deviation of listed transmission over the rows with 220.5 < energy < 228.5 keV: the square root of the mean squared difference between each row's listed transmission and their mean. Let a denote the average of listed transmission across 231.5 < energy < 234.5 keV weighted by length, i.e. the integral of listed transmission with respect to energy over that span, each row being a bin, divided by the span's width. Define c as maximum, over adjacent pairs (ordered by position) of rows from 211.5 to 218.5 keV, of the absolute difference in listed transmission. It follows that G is -7.8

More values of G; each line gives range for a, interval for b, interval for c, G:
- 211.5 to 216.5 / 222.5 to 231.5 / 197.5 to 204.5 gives -12.9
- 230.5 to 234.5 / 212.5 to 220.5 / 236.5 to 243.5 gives -9.6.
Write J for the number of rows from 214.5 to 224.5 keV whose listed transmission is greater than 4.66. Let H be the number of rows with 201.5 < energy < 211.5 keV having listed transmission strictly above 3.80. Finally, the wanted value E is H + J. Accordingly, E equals 12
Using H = 10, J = 2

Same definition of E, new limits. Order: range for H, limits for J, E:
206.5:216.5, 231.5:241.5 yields 10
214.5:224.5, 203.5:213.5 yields 16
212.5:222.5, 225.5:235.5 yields 10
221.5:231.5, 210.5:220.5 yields 6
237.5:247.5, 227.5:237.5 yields 2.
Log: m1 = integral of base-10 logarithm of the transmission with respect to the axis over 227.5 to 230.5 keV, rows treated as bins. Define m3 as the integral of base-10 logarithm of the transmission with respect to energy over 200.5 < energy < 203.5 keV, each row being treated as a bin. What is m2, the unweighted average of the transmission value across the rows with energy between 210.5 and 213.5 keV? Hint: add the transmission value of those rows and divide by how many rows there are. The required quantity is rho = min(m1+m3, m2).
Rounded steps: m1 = 1.63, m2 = 4.6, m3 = 2.12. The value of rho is 3.7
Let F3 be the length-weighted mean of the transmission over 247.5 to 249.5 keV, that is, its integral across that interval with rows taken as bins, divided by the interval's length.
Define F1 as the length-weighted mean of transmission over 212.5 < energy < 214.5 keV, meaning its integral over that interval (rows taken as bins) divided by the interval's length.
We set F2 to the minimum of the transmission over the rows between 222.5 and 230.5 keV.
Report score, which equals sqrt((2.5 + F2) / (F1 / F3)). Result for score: 2.3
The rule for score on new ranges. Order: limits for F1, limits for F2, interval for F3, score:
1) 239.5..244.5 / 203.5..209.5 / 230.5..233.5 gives 2.8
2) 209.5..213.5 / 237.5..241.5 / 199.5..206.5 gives 2.2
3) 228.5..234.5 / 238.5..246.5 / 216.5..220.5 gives 2.6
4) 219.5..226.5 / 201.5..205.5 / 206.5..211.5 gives 2.8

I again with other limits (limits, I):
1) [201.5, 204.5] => -0.29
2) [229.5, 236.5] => -1.34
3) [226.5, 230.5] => -0.52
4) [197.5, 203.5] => 0.32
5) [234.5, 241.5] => -0.03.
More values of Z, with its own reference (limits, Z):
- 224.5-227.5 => 0.89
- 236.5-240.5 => 0.16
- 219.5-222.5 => 1.03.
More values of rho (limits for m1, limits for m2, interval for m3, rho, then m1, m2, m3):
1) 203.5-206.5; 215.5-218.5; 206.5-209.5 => 4.1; 2.14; 4.5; 1.99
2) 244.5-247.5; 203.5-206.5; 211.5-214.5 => 3.7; 1.75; 5.2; 1.94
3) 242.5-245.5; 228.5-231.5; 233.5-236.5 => 2.6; 1.51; 3.4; 1.12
